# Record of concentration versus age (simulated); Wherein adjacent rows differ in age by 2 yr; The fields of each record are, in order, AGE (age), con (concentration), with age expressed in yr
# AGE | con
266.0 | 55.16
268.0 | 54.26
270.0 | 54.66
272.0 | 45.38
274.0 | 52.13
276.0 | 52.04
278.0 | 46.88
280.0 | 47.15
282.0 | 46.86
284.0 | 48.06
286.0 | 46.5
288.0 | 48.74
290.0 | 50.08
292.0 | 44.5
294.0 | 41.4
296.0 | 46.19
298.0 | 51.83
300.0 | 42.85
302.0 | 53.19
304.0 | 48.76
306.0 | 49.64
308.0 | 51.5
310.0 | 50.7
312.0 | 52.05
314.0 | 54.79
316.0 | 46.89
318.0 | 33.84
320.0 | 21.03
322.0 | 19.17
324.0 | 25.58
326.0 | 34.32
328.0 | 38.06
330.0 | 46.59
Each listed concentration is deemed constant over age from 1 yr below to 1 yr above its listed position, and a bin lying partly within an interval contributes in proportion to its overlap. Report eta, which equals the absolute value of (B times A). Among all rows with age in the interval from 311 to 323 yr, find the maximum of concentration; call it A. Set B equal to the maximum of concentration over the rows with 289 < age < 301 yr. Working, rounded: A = 54.79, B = 51.83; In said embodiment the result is 2840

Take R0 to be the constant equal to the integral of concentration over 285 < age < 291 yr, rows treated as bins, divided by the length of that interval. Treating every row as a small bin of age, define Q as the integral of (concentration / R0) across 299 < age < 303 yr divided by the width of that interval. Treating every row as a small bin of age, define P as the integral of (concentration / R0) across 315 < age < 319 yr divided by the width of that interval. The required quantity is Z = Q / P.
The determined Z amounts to 1.2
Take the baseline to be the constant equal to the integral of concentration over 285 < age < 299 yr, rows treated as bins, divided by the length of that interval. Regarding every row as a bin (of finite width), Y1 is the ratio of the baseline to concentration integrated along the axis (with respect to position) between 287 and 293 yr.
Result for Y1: 5.92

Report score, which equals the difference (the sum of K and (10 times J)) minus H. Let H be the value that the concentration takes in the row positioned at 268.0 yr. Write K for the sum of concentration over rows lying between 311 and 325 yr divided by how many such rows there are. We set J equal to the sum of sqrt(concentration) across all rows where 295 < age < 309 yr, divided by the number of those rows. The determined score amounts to 52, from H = 54.26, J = 7.01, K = 36.2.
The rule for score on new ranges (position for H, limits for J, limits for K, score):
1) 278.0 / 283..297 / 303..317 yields 72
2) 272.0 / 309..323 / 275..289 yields 65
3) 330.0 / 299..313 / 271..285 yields 72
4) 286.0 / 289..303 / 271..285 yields 70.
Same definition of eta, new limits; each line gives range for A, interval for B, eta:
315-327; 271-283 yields 2444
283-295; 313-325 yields 2744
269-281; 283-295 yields 2737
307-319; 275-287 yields 2851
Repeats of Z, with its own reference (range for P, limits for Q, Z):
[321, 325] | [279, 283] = 2.1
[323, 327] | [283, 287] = 1.6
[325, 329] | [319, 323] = 0.6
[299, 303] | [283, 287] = 1.0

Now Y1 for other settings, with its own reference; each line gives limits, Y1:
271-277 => 5.69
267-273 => 5.53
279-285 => 5.96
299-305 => 5.89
